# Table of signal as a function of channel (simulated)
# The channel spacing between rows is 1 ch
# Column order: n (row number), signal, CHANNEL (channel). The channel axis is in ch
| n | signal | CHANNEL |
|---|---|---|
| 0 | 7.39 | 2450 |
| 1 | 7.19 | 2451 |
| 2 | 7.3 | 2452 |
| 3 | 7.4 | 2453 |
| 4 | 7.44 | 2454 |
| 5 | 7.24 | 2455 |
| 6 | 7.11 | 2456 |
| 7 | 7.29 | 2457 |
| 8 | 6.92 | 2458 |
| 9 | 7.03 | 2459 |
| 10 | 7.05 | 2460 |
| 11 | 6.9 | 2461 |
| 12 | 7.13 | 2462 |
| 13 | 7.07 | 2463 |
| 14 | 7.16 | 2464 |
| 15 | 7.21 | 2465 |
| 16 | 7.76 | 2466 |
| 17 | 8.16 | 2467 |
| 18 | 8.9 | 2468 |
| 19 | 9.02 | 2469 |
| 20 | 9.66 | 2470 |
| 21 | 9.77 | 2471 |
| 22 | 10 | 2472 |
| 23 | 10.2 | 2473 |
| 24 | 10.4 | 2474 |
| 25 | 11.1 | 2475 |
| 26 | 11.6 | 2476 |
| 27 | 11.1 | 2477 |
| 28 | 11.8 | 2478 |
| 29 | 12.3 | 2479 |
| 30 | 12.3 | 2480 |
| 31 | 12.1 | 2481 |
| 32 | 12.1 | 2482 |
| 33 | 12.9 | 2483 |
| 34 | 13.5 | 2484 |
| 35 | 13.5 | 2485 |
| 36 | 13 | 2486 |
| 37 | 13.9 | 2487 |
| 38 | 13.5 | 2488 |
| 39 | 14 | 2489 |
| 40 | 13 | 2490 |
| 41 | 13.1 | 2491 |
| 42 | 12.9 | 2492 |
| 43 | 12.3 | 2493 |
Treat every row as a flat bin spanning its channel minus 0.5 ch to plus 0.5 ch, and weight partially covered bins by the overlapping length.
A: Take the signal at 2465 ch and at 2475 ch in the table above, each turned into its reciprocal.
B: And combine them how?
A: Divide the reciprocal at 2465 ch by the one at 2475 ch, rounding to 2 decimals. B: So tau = 1.54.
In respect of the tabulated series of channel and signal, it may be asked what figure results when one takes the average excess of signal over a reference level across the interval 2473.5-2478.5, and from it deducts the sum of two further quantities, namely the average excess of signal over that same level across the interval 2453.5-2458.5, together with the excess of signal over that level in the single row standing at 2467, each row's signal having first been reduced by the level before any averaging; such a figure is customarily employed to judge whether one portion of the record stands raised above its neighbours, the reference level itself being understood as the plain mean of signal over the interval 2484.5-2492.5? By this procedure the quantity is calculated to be 9.2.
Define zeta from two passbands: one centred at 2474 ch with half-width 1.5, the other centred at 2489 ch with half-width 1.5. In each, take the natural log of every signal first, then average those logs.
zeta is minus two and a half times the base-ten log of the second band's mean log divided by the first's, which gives -0.107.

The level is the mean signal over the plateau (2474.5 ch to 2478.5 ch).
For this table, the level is 11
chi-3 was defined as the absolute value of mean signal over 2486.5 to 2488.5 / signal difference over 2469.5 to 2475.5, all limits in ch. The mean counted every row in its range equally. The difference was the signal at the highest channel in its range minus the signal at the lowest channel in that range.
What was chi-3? 10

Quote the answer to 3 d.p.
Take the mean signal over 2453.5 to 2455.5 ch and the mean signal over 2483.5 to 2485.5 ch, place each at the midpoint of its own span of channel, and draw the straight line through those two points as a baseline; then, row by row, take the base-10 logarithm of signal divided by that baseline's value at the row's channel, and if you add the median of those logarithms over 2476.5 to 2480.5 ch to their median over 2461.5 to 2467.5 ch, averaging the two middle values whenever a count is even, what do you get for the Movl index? -0.114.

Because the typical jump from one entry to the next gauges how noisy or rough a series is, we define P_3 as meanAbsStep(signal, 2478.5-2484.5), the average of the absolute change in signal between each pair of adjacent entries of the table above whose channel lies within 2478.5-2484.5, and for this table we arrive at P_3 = 0.32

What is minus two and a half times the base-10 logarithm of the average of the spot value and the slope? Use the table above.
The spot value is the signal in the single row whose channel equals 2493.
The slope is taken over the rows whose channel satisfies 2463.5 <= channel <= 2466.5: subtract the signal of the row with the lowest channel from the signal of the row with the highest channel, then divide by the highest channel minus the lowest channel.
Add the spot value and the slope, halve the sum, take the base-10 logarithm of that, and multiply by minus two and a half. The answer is -2.00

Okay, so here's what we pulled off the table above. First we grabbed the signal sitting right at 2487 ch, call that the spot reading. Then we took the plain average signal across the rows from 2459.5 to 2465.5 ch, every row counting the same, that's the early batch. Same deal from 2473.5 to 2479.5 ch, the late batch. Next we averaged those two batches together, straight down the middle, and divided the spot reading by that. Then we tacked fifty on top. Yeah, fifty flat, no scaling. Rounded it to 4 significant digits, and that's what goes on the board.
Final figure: 51.51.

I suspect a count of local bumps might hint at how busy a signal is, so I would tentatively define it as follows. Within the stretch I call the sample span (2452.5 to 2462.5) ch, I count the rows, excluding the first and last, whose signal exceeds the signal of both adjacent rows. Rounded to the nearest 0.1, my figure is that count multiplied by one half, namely 1.5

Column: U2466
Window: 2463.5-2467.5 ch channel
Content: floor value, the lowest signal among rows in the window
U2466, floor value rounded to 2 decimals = 7.16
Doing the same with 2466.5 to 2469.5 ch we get 8.16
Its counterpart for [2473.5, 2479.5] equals 10.40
